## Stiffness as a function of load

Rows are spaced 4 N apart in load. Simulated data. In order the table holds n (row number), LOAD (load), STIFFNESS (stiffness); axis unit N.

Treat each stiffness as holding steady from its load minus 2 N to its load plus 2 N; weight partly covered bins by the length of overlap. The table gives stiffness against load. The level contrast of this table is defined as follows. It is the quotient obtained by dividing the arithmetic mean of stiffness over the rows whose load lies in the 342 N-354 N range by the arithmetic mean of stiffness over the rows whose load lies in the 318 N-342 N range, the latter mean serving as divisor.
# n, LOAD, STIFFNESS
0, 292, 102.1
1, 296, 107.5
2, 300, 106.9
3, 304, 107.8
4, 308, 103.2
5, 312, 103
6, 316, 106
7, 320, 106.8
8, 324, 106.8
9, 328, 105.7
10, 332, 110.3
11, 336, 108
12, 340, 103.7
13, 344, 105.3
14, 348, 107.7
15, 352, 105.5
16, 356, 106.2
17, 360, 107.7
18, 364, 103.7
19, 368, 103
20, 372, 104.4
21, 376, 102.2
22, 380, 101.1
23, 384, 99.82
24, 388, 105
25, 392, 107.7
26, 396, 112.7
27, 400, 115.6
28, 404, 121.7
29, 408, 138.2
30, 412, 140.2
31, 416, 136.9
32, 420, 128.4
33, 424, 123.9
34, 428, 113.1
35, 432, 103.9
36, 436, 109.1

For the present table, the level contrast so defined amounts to 0.99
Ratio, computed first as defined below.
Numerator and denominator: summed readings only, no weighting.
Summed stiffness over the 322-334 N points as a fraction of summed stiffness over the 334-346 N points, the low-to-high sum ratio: 1.02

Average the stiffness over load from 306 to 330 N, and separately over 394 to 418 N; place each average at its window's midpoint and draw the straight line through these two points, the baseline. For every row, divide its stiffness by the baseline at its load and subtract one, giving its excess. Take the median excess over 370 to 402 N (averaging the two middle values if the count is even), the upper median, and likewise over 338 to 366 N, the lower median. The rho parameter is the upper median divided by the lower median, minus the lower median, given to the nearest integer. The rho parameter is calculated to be 2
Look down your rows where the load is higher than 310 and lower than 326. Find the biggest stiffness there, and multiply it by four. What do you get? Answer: 427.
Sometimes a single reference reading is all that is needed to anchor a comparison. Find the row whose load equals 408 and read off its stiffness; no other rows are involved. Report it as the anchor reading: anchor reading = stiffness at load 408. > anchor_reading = 138.2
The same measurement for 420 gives 128.4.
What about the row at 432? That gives 103.9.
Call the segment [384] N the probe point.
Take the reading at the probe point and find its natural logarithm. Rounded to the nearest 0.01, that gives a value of 4.60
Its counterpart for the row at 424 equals 4.82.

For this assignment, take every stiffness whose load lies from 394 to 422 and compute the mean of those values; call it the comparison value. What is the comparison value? 128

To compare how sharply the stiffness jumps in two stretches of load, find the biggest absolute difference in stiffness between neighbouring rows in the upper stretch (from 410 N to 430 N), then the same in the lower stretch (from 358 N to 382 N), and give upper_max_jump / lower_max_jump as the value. 2.7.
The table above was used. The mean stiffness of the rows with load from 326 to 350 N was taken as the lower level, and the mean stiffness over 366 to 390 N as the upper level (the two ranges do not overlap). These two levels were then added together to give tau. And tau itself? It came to 209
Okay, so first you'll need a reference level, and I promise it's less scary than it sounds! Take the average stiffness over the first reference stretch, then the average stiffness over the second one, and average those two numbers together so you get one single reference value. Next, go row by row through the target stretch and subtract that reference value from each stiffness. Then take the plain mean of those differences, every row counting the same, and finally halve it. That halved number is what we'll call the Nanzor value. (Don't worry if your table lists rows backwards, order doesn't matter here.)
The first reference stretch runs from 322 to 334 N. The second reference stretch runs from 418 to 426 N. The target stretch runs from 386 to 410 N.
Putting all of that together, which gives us 0.0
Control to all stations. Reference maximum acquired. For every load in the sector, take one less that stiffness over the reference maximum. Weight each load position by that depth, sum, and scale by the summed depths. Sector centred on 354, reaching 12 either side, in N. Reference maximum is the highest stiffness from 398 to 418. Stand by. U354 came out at 354.1 N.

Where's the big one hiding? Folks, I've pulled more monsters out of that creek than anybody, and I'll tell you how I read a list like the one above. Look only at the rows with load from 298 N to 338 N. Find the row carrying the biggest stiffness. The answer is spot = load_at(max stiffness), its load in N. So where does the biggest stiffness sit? 332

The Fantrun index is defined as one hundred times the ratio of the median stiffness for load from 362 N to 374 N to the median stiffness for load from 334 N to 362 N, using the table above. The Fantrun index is 98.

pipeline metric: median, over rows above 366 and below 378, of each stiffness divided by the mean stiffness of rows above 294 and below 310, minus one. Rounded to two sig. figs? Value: -0.031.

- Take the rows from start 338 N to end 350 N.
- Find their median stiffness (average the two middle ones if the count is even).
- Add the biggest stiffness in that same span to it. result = 213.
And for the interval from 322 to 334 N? 217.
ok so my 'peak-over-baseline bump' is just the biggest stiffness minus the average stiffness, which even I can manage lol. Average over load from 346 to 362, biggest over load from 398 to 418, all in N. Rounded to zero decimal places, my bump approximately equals 33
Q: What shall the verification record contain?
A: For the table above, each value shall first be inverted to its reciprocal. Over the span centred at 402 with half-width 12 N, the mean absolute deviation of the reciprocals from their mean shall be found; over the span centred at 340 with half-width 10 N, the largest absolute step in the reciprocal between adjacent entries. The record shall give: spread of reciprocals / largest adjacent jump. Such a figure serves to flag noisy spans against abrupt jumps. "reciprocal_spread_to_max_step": 1.8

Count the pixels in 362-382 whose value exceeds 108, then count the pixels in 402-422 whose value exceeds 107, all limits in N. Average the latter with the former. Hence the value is 2.5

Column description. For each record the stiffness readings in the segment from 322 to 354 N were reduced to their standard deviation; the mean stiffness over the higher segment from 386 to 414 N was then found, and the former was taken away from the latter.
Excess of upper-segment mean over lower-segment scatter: 118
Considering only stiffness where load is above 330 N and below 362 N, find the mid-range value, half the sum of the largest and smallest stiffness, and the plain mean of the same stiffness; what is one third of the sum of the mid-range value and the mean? 71.3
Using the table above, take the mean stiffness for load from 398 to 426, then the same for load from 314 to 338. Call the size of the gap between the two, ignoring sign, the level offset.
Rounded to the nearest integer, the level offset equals 22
